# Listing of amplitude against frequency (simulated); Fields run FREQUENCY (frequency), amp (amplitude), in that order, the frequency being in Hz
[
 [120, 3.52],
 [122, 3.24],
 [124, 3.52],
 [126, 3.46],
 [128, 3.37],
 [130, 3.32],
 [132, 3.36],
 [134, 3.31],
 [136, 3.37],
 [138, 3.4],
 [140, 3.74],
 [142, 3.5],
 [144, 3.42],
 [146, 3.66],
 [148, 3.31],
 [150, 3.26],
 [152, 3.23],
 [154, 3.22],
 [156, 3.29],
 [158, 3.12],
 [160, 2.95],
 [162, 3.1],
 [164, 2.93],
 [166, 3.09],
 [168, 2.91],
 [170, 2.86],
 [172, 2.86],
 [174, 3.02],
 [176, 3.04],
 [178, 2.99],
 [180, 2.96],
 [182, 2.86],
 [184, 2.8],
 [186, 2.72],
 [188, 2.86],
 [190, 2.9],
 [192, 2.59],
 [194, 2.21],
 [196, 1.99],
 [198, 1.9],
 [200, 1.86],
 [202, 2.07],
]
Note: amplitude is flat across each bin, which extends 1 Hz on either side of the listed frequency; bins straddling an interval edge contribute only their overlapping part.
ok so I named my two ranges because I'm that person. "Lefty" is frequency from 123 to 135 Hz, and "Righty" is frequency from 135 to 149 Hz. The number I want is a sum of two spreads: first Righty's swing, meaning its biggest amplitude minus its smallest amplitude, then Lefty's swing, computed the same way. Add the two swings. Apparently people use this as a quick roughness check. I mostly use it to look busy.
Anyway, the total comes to 0.6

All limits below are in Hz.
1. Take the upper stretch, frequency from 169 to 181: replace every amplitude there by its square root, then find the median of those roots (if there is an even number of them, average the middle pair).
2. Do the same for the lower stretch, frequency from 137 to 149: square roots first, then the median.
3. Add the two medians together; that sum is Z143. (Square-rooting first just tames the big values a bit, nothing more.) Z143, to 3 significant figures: 3.58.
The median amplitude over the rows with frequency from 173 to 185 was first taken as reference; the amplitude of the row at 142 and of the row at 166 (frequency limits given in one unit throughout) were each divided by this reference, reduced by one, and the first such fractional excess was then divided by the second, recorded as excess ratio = 4.6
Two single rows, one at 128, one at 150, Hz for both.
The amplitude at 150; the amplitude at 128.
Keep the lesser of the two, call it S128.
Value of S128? 3.26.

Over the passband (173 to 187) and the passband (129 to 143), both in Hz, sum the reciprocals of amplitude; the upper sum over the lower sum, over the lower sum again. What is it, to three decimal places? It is 0.576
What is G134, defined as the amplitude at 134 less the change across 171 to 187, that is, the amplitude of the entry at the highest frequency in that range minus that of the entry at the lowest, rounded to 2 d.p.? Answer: 3.45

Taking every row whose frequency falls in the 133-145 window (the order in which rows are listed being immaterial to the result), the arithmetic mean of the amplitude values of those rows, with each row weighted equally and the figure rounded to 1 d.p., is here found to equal 3.5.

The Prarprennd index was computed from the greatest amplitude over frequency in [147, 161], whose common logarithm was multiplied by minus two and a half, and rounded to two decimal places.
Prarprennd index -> -1.30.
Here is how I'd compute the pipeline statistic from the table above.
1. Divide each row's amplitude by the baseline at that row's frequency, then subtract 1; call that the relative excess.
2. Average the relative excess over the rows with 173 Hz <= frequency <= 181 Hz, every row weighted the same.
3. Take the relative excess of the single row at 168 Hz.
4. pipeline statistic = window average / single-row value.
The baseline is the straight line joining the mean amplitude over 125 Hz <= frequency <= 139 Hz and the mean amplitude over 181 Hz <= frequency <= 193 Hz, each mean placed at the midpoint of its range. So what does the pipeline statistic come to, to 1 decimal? -1.4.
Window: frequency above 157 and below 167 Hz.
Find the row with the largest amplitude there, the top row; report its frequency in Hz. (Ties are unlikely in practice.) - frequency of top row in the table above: 158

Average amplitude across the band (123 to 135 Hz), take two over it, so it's 0.59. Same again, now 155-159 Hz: 0.62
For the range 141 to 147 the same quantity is 0.57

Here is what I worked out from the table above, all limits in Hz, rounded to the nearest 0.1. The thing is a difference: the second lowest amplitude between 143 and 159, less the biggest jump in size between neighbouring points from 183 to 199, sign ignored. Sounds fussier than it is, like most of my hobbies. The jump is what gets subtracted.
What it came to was 2.8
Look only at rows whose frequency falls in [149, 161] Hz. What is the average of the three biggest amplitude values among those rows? 3.26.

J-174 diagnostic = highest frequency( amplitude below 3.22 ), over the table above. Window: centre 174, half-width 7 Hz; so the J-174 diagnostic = 180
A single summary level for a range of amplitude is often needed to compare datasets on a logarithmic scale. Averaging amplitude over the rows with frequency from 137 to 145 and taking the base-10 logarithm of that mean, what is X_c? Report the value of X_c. 0.546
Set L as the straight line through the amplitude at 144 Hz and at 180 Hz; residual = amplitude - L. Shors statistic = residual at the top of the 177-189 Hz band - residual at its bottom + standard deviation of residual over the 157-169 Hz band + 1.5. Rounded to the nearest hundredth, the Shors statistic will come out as 1.58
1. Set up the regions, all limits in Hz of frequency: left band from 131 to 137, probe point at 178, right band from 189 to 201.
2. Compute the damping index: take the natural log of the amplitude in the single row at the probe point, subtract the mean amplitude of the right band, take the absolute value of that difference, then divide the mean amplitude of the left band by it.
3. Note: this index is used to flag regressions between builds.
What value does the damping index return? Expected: 2.9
